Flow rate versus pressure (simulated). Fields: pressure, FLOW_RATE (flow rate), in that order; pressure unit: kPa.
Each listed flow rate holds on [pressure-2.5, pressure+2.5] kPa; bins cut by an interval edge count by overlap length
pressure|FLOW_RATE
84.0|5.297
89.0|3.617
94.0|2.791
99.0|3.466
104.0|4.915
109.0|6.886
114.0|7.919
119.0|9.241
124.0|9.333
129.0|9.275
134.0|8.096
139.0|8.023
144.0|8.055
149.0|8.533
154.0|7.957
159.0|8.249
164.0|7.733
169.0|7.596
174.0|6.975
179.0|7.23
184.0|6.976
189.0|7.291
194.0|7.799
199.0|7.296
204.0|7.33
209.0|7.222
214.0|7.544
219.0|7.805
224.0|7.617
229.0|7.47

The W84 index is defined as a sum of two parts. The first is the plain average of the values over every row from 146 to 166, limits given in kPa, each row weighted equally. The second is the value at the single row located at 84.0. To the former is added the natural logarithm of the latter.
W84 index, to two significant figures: 9.8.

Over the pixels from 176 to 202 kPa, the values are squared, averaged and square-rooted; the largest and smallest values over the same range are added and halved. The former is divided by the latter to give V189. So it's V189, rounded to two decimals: 0.99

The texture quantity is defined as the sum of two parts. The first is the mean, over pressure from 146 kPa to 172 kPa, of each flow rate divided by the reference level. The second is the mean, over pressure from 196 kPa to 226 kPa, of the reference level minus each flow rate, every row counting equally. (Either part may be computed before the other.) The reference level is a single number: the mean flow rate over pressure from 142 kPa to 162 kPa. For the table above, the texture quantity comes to 1.7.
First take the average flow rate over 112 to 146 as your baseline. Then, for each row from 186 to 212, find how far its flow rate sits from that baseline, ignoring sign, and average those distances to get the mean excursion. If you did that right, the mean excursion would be 1.2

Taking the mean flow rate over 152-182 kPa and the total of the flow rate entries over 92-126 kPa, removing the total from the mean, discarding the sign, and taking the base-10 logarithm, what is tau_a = 1.6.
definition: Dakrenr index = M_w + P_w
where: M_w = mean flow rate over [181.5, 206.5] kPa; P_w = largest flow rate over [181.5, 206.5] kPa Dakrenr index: 15.1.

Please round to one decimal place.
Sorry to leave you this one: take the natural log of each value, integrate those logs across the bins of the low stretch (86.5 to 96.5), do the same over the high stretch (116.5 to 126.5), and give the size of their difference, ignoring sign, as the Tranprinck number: 10.7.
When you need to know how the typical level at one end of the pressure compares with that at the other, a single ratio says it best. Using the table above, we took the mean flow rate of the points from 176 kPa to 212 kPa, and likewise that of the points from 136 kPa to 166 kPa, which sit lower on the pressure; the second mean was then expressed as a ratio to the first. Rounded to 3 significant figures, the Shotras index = 1.11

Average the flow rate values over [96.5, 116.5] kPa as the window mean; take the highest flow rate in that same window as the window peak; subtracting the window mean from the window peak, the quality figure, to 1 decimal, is 2.1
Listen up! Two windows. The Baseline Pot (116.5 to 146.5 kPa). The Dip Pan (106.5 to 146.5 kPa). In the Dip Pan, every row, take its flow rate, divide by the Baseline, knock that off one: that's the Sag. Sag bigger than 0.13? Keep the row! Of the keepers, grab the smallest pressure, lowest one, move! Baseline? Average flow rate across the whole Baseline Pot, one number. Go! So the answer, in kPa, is 109.0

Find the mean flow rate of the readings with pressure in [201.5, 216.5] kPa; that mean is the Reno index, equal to 7.4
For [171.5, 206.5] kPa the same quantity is 7.3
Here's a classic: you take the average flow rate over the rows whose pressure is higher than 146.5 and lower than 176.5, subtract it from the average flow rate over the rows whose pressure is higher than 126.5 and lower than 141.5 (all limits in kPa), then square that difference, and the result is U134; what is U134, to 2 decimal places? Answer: 0.39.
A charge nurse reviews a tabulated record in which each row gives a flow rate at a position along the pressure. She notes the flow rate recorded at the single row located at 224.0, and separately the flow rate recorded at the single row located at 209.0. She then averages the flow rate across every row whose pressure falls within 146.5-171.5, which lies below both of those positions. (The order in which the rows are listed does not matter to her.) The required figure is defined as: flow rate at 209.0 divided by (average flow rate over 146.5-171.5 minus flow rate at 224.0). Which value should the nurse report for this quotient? 18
